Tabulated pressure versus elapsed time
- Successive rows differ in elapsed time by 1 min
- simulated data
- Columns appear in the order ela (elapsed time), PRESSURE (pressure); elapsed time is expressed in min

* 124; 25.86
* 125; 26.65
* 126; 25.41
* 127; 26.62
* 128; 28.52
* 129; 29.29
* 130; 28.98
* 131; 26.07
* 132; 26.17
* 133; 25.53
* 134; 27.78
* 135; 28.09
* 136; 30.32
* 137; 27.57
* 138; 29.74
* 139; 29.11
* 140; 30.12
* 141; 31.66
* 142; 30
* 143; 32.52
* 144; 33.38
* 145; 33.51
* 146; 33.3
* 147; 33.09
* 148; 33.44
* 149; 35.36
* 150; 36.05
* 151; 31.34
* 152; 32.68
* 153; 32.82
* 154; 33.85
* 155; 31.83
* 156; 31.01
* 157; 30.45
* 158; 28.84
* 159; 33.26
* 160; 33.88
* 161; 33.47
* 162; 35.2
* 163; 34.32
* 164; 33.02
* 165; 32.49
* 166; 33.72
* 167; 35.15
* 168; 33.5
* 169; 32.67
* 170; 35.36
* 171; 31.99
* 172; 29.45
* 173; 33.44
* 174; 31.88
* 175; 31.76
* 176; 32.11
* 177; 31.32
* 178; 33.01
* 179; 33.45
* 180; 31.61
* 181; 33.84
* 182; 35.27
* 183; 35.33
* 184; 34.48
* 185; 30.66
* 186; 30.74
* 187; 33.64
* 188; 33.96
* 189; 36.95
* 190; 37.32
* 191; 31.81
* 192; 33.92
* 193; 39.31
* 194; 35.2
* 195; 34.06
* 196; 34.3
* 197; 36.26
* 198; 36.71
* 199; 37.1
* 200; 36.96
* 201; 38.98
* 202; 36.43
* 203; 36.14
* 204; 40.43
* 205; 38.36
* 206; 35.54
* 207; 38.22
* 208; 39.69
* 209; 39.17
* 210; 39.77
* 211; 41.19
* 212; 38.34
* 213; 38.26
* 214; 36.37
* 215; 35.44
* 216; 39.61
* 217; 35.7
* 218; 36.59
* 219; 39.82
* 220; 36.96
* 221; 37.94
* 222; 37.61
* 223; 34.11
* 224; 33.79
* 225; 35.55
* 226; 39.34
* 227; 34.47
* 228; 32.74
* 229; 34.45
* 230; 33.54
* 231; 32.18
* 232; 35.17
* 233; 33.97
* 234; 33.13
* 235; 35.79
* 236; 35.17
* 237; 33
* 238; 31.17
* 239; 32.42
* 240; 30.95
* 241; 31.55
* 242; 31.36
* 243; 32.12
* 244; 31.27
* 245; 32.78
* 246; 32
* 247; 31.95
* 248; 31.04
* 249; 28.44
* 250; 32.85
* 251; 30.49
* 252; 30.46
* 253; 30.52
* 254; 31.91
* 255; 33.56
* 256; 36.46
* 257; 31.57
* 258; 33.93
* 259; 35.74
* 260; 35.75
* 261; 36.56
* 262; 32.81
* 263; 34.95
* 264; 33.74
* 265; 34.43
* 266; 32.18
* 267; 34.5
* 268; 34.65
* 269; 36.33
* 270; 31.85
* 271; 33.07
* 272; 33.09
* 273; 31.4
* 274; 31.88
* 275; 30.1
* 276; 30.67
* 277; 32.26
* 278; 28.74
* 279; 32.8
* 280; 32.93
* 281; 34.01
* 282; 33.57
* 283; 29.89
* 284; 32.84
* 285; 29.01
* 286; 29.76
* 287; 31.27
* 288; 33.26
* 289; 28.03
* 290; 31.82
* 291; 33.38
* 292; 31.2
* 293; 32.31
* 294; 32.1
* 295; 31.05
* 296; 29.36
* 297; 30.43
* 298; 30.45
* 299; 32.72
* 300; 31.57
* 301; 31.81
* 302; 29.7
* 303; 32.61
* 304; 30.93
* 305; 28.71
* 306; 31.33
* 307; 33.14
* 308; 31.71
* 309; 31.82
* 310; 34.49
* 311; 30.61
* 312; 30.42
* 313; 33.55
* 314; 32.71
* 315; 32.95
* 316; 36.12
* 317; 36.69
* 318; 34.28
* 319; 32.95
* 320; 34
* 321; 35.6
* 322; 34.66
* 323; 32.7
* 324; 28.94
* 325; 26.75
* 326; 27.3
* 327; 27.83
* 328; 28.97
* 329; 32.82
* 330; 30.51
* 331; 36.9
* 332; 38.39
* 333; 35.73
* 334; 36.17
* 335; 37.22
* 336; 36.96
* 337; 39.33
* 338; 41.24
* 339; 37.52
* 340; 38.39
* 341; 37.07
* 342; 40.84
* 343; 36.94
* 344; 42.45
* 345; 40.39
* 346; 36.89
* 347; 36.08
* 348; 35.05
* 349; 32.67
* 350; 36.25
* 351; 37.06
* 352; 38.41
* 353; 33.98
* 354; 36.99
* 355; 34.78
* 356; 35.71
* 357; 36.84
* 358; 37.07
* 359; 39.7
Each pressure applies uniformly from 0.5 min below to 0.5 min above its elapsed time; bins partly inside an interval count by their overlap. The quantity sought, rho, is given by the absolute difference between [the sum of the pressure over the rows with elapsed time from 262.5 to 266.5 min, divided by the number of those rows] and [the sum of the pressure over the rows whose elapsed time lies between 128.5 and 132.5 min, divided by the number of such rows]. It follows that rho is 6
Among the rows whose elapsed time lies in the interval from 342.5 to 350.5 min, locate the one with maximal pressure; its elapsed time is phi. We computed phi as 344 min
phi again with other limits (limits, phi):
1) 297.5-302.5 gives 299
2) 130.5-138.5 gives 136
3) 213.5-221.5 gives 219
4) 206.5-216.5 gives 211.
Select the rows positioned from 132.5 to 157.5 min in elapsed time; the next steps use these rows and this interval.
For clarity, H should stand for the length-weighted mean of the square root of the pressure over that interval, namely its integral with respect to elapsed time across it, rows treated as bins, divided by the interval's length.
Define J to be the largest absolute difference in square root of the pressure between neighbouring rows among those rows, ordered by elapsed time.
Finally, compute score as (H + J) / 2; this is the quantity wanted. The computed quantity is 3.00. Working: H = 5.60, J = 0.406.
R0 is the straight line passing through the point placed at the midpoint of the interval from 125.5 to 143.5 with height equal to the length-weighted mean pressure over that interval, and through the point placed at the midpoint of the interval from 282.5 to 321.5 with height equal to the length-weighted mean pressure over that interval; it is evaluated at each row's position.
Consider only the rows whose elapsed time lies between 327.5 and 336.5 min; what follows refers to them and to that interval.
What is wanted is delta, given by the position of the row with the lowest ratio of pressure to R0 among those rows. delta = 328 min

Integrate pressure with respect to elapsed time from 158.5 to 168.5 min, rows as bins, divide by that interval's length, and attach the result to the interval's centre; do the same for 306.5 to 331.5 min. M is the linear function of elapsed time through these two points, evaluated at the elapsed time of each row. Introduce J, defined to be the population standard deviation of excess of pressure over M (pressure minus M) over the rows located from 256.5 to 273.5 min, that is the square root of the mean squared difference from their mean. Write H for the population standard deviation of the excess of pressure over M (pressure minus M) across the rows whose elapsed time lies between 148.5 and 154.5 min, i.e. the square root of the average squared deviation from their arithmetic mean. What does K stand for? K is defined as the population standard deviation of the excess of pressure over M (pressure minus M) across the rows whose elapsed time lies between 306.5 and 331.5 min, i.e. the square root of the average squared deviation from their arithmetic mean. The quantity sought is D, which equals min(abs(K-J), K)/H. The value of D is 0.7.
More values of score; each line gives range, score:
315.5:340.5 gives 3.20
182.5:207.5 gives 3.22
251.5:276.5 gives 3.09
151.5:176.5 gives 3.06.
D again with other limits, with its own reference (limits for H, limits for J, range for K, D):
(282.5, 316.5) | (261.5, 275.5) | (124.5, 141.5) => 0.1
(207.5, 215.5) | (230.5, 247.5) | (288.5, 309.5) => 0.0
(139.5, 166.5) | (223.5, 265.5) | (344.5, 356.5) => 0.1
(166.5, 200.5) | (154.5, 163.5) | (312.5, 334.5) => 0.6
